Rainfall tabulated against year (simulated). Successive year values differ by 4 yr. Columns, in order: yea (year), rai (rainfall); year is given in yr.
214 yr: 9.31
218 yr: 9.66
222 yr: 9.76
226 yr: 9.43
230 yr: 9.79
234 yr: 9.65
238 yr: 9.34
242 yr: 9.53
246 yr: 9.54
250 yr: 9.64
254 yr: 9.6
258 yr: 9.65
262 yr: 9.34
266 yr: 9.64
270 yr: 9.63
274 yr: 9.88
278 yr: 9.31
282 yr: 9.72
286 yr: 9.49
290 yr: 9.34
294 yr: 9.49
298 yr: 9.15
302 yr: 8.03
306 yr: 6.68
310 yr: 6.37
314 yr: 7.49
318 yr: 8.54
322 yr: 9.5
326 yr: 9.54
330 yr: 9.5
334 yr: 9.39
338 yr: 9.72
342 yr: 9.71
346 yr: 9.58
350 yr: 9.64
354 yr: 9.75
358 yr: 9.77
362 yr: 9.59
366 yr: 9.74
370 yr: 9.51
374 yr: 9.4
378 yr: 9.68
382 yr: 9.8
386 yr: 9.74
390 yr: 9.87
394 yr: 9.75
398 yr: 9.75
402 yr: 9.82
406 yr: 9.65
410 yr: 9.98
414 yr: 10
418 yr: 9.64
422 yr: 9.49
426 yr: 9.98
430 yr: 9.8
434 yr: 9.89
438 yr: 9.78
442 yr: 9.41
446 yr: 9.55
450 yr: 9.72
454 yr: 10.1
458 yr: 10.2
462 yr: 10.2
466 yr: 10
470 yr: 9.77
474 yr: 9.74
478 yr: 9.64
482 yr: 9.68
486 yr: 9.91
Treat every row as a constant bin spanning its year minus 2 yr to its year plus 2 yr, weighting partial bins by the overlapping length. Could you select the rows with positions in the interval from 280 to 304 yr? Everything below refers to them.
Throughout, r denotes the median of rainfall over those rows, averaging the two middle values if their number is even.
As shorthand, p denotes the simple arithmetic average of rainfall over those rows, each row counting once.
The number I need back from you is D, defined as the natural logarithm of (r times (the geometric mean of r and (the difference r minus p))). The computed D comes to 2.6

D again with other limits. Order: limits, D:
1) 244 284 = 1.8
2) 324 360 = 1.4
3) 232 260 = 1.7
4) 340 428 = 1.5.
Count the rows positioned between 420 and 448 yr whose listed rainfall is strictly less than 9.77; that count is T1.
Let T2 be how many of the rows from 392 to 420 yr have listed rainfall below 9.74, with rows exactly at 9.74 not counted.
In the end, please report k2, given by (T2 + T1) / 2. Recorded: 2.5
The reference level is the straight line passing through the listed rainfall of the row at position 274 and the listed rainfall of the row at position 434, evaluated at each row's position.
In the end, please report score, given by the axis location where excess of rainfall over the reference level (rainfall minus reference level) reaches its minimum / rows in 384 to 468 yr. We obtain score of 442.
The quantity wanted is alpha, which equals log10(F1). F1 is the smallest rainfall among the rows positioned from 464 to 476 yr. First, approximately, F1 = 9.74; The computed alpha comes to 0.989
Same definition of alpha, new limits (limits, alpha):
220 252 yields 0.970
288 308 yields 0.825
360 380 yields 0.973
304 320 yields 0.804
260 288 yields 0.969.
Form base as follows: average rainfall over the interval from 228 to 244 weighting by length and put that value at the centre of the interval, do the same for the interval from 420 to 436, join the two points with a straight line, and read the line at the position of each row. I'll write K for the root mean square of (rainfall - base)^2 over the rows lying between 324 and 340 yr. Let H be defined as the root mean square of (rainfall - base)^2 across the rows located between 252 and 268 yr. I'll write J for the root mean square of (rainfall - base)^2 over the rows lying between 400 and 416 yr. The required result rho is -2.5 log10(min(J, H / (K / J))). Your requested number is 4.0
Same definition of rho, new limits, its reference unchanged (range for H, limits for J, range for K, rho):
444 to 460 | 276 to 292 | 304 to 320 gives 7.7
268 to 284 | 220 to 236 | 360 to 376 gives 3.7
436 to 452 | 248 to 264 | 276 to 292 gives 3.6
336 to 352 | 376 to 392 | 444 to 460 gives 8.0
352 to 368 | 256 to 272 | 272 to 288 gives 5.8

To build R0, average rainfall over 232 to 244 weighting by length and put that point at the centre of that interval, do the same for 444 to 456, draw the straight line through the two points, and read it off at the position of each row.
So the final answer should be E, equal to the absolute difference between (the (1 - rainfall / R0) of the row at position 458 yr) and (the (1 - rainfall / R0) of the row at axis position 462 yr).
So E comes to 0.001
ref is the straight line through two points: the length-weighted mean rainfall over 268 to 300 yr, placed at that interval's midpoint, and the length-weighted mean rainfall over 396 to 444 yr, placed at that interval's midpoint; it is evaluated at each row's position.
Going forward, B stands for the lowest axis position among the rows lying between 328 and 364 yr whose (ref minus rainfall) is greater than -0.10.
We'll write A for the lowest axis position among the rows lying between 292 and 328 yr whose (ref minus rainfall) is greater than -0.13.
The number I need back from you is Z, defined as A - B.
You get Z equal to -36 yr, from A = 294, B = 330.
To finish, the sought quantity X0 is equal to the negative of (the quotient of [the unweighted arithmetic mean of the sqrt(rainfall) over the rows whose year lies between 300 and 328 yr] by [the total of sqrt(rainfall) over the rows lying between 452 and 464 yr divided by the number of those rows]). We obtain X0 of -0.89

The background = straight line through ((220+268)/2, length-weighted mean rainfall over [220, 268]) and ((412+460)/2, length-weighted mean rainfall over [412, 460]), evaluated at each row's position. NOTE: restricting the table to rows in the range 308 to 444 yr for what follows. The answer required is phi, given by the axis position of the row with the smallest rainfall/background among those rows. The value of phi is 310 yr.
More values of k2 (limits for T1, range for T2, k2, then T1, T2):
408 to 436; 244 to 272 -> 4.5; 2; 7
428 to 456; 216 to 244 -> 4.0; 3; 5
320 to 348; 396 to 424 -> 5.0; 7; 3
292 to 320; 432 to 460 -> 5.0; 7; 3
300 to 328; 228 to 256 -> 6.5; 7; 6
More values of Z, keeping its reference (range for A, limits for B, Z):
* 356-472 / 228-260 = 120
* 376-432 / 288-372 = 88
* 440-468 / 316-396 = 124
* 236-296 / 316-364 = -80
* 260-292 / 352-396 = -100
